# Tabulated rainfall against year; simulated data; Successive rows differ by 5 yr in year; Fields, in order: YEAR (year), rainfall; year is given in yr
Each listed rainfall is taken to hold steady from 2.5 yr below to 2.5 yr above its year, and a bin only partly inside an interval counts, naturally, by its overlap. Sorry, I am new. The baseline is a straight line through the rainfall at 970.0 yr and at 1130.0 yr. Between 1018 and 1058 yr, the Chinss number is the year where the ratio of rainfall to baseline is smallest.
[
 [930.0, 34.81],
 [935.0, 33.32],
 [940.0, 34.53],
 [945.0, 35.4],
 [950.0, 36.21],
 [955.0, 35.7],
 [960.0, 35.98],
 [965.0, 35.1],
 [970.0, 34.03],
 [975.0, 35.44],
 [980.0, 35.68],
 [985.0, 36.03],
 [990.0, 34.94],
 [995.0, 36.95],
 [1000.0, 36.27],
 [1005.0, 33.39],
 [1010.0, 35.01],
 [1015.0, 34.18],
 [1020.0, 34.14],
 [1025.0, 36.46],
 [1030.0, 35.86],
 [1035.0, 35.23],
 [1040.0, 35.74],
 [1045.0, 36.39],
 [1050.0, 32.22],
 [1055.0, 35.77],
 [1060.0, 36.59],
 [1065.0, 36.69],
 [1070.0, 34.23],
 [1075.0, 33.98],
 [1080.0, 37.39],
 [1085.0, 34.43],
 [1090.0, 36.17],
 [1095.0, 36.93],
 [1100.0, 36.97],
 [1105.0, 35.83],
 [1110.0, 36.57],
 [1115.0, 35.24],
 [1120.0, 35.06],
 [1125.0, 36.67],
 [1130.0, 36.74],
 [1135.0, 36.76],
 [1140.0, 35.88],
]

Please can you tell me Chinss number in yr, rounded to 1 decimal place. 1050.0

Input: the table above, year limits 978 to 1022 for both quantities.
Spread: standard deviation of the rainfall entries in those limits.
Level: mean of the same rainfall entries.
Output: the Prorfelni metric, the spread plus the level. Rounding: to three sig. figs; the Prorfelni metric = 36.3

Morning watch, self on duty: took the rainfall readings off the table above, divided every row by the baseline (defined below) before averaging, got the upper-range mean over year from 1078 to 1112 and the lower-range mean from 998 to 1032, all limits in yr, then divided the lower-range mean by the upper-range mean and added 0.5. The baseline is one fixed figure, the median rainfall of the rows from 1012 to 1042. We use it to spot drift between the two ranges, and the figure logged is 1.46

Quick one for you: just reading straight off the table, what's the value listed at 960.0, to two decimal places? 35.98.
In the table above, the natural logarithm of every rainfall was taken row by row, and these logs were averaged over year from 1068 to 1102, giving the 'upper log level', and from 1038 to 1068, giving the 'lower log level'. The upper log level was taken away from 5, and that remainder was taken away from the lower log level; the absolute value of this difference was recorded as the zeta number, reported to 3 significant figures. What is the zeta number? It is 2.15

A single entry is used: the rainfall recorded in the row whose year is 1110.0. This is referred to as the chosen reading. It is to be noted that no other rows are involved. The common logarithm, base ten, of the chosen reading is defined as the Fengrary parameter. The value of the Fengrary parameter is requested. 1.56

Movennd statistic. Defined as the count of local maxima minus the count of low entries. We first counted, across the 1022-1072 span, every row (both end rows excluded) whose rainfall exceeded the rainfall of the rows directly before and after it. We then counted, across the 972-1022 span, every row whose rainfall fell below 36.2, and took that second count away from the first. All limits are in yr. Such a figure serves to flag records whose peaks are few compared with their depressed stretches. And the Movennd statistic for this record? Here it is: -6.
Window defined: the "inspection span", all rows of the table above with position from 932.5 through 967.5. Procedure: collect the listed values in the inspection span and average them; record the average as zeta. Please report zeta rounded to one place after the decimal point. 35.2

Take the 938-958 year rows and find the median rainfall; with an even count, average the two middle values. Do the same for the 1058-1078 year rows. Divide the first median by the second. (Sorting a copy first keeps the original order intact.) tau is 1.00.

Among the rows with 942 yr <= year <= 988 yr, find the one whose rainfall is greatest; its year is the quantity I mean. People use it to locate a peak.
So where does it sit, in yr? 950.0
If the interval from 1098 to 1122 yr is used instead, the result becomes 1100.0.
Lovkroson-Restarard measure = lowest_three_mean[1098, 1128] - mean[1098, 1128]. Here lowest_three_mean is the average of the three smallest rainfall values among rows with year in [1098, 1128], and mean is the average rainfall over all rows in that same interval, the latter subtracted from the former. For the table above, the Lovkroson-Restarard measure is -0.68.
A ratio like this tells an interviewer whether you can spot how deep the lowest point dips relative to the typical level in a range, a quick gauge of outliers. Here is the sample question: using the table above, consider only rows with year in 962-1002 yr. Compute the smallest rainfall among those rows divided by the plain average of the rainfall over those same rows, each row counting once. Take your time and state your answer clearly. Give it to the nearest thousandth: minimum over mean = 0.957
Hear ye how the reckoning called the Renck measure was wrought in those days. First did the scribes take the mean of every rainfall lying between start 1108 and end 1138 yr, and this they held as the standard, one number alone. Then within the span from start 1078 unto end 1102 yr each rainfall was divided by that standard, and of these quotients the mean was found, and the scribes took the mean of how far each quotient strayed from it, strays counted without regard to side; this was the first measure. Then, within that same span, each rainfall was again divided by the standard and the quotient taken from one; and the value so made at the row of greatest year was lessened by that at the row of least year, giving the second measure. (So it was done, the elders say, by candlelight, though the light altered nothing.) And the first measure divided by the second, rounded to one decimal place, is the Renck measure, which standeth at 2.1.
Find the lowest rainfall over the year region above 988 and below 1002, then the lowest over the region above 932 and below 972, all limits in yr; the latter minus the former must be -1.6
